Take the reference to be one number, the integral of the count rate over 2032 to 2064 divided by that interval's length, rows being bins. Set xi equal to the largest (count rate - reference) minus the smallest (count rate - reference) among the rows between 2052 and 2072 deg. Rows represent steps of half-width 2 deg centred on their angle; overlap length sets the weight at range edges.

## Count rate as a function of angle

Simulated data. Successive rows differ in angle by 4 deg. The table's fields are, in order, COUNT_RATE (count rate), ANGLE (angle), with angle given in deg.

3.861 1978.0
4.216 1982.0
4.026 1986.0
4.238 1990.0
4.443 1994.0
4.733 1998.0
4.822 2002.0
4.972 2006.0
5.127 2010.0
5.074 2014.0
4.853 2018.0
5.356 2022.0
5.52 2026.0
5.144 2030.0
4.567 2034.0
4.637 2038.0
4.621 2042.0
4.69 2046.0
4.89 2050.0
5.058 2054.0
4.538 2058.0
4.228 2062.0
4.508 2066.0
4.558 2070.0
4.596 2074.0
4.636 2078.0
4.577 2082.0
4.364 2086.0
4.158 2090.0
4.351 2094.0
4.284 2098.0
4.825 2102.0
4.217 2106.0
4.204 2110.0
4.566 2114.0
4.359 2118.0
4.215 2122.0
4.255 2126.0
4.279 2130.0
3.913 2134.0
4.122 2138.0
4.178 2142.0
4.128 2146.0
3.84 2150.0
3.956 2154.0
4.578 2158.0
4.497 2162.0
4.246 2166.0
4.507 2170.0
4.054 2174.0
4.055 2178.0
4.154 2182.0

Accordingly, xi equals 0.8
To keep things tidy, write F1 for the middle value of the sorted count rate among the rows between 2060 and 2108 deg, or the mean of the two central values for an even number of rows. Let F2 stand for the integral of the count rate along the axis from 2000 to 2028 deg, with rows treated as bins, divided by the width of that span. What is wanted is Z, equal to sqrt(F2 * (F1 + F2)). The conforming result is 6.98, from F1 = 4.44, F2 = 5.1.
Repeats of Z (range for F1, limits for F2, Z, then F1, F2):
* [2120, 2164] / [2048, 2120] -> 6.24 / 4.18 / 4.5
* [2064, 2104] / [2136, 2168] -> 6.05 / 4.53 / 4.2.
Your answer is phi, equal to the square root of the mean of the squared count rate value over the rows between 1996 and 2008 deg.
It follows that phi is 4.8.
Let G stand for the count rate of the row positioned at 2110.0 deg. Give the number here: 4.204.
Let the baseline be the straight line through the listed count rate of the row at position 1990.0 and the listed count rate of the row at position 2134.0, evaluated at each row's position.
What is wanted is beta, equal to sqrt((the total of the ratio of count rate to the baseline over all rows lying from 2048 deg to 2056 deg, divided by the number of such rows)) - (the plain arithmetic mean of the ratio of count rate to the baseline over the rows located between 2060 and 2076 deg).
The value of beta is 0.001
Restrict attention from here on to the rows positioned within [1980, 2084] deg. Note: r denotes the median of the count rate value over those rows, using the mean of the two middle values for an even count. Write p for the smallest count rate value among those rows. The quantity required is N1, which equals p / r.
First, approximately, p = 4.026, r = 4.64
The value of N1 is 0.868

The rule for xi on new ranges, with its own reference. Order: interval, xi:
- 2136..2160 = 0.7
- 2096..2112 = 0.6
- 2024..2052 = 1.0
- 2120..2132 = 0.1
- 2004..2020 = 0.3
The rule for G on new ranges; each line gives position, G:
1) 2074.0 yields 4.596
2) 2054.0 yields 5.058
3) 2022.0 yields 5.356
